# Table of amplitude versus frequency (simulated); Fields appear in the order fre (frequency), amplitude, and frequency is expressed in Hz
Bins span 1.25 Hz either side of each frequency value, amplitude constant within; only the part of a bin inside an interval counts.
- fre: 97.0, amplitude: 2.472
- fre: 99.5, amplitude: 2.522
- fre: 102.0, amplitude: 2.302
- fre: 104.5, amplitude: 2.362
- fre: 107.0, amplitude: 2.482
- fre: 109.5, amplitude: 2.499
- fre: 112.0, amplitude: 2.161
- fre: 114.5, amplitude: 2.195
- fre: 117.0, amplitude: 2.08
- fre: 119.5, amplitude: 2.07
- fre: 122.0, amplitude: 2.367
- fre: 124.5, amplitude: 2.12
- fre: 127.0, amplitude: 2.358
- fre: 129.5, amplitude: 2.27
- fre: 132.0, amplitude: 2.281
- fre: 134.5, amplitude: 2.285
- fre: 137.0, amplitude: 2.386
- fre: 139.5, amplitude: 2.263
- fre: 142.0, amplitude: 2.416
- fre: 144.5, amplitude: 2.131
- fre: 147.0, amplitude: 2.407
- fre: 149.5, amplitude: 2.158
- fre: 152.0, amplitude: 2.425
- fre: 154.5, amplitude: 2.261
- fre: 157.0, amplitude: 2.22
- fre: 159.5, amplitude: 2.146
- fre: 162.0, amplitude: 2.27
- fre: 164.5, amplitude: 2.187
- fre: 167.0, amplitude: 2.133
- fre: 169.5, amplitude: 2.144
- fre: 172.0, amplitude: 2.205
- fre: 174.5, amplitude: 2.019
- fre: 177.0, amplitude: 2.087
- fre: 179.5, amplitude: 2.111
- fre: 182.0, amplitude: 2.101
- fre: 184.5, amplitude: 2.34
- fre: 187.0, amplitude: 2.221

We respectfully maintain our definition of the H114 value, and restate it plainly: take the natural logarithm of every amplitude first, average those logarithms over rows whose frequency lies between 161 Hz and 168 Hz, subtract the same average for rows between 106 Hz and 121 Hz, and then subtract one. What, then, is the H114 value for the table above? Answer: -1.02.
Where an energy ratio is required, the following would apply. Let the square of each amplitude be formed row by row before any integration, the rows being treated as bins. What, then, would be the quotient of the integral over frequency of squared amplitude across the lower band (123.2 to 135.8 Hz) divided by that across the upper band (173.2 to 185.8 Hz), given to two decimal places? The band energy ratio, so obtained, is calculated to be 1.13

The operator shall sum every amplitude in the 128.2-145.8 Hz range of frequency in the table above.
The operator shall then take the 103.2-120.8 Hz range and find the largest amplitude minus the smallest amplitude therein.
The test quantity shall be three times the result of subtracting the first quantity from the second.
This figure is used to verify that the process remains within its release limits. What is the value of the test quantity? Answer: -46.8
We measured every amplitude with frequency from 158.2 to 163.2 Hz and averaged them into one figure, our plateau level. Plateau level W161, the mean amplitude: 2.21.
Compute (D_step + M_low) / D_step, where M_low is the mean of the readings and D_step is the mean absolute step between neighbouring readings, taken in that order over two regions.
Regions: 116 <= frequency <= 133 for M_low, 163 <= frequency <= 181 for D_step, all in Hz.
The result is 34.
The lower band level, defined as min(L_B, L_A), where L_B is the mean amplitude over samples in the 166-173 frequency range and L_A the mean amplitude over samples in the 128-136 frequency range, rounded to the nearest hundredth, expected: 2.16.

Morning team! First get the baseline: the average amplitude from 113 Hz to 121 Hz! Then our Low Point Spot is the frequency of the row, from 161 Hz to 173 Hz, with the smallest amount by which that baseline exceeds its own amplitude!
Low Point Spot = 162.0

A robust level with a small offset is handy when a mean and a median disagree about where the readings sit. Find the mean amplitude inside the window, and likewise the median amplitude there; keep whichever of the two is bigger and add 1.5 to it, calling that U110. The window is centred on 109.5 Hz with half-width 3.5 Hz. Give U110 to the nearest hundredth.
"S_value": 3.98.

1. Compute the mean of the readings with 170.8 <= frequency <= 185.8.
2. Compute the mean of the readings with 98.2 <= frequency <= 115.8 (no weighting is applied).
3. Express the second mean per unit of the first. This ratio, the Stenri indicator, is 1.10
